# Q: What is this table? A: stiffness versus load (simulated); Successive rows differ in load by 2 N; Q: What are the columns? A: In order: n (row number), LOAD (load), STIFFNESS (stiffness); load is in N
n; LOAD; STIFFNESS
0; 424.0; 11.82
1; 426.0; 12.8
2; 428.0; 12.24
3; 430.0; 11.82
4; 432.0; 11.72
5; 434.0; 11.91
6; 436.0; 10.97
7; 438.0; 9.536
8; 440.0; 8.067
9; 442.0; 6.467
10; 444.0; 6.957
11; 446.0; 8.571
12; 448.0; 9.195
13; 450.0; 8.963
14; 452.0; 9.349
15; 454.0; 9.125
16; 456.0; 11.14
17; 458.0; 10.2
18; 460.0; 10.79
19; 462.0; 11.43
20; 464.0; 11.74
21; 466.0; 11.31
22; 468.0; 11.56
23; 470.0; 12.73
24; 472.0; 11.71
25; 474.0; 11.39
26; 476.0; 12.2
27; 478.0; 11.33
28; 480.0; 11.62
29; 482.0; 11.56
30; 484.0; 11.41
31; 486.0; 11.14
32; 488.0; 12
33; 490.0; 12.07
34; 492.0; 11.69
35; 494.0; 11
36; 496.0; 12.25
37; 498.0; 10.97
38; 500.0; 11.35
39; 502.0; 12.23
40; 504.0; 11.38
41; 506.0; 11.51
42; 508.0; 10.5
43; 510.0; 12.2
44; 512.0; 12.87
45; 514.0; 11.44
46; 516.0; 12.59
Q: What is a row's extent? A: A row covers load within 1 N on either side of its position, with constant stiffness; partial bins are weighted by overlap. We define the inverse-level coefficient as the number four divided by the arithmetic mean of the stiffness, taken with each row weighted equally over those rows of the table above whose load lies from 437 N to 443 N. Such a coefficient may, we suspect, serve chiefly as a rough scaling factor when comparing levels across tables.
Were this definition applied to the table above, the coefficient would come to 0.499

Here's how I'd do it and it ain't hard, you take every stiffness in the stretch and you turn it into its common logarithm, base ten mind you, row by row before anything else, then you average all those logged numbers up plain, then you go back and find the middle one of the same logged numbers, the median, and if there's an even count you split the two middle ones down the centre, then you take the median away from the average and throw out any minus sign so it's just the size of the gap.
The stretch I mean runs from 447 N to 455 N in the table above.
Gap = 0.000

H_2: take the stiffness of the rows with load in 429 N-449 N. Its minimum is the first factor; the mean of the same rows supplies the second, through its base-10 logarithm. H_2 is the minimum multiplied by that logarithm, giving 6.3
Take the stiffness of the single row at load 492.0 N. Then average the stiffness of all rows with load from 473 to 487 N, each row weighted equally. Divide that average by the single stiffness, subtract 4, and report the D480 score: -3.01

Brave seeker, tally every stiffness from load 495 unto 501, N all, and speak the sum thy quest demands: 34.6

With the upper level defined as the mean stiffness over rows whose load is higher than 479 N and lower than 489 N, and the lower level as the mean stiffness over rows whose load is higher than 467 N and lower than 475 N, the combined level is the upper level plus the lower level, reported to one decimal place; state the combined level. 23.4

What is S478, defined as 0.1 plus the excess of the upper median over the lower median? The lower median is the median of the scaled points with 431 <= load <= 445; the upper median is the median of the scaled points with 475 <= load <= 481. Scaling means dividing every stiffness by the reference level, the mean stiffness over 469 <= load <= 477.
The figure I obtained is 0.27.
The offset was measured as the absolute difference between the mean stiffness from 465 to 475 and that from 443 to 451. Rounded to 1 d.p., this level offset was 3.3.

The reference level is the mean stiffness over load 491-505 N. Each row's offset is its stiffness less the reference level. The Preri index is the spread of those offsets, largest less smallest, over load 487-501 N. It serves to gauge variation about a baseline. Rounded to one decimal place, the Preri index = 1.3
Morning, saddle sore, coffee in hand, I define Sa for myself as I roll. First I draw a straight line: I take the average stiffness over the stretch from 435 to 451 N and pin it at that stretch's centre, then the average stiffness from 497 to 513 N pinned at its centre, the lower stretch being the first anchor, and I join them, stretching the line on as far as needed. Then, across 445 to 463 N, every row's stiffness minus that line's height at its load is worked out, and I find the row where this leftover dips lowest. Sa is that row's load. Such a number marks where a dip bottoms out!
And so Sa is 446.0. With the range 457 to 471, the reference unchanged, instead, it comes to 458.0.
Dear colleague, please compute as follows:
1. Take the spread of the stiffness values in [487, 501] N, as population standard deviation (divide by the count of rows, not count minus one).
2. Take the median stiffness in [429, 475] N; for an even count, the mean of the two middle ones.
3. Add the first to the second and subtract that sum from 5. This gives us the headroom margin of -6.5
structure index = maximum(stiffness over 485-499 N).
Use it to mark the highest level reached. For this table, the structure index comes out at 12.25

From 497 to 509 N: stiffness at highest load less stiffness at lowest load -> -0.47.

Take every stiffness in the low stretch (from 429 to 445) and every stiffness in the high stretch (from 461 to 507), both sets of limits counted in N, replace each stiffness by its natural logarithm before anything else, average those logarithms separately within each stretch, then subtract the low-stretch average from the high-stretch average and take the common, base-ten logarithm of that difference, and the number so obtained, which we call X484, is -0.7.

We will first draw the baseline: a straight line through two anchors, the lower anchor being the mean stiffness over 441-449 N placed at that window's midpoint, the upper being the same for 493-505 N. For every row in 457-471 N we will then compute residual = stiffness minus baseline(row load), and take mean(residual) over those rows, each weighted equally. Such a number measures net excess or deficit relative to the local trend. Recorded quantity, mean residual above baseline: 2.3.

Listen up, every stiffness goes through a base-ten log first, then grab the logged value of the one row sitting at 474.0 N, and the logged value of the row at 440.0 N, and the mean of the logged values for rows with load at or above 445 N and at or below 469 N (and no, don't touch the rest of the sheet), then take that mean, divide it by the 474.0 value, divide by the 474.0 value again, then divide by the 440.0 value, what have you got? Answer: 1.00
